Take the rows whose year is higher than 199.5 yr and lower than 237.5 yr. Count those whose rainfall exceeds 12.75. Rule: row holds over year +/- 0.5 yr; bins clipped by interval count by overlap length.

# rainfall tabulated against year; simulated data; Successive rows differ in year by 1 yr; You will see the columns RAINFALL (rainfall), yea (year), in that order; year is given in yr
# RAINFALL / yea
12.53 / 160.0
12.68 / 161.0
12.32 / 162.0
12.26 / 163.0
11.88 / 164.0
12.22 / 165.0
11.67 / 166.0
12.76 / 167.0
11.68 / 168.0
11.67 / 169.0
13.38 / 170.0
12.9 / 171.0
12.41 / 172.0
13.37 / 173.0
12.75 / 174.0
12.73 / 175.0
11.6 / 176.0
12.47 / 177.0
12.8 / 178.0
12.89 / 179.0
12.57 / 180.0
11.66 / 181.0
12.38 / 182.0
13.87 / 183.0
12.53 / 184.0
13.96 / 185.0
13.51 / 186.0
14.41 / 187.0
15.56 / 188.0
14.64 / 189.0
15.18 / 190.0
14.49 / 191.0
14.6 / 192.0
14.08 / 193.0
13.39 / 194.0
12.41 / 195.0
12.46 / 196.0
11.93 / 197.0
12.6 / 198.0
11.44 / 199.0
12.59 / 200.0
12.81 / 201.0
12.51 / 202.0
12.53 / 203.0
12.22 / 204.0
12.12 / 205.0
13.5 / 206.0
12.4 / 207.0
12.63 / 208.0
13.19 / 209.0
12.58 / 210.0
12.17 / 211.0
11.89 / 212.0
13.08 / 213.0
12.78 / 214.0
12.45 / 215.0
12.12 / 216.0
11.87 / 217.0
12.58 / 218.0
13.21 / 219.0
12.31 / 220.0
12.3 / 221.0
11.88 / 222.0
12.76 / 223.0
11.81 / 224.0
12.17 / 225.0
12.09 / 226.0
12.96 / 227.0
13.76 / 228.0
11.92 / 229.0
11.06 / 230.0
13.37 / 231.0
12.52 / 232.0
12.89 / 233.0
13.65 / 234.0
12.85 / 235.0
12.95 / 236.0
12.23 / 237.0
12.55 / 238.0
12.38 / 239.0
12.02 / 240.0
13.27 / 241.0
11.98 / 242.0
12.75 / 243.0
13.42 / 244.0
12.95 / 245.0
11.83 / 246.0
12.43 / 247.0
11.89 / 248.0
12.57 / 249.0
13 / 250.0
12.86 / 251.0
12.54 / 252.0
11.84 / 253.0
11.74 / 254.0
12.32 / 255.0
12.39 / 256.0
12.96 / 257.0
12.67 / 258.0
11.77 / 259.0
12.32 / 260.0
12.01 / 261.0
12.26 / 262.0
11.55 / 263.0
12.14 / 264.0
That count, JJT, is 14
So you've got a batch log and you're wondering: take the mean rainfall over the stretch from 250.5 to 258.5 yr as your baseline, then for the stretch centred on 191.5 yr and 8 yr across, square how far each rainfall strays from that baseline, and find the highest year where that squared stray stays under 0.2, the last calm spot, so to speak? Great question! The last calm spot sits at 195.0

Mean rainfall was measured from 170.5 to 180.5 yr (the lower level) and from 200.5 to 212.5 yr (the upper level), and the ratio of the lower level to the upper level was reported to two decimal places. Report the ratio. 1.01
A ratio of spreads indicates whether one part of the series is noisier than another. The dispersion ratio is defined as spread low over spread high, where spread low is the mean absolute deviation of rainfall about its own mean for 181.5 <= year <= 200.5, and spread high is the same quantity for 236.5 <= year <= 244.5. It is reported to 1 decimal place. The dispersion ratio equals 2.3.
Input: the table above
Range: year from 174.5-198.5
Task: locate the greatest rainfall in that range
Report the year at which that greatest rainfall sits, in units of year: 188.0 yr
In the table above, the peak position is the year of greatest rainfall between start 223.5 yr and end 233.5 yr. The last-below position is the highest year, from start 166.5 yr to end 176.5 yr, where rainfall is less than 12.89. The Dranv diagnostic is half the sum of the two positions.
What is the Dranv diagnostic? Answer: 202.0 yr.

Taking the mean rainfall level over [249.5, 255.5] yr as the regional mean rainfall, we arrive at 12.4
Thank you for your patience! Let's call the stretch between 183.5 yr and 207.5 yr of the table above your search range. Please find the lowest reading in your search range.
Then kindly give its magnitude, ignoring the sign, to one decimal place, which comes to 11.4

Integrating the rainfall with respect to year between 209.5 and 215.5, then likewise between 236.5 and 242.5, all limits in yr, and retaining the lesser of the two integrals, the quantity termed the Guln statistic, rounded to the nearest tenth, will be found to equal 74.4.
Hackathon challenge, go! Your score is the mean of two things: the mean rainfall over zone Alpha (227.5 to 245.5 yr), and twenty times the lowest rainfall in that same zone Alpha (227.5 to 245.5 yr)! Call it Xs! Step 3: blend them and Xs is 117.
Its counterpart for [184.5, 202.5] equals 121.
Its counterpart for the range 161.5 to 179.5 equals 122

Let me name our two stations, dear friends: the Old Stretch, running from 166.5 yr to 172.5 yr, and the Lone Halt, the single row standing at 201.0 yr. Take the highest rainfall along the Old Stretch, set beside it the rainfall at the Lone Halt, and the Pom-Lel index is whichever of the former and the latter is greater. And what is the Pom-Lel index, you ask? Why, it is 13.4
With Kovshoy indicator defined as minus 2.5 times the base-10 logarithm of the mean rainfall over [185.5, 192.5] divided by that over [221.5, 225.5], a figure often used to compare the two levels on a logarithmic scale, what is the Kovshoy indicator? -0.201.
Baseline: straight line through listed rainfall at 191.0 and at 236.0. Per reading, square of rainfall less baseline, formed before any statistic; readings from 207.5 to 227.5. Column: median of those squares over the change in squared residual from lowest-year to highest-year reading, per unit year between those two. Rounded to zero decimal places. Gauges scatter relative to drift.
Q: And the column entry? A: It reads -18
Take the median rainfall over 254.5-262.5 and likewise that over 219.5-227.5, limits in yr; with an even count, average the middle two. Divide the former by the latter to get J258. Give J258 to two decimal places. 1.01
